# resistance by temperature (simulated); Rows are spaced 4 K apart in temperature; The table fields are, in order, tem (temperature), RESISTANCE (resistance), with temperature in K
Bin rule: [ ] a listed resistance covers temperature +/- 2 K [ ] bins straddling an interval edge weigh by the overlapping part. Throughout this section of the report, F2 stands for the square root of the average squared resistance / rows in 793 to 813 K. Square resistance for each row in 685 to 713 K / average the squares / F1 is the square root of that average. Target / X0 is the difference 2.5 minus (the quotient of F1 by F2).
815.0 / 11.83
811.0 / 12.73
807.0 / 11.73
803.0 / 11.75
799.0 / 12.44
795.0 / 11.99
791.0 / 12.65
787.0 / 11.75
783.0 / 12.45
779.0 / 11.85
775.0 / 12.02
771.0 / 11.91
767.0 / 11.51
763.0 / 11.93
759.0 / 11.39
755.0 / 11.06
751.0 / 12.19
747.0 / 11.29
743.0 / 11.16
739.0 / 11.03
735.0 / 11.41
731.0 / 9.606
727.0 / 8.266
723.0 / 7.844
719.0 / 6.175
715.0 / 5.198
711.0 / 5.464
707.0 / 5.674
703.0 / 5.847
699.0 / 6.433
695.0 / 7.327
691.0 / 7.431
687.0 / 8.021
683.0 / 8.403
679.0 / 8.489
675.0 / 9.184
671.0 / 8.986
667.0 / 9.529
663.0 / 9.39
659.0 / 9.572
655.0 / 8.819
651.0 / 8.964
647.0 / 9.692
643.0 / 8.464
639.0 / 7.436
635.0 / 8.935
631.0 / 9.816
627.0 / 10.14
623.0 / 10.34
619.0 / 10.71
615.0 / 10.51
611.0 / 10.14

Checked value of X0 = 2.0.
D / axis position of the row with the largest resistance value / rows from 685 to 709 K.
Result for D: 687.0 K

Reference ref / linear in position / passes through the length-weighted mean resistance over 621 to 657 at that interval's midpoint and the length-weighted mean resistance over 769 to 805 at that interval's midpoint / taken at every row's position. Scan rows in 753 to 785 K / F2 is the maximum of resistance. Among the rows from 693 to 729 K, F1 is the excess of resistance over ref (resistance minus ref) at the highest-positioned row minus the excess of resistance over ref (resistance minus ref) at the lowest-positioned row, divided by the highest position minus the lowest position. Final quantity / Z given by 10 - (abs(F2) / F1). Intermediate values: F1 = 0.010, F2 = 12.45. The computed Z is -1277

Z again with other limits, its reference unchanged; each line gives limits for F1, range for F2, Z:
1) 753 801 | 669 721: -776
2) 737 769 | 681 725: 3332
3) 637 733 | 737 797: -3222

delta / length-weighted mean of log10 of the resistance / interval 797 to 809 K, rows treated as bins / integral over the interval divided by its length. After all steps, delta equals 1.08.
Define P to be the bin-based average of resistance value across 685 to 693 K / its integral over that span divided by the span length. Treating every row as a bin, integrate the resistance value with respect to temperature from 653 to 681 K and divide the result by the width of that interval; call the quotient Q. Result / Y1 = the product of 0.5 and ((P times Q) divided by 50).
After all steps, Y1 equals 0.7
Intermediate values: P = 7.7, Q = 9.1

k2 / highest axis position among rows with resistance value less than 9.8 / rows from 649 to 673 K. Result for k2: 671.0 K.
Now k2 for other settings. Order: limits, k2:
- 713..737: 731.0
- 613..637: 635.0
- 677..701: 699.0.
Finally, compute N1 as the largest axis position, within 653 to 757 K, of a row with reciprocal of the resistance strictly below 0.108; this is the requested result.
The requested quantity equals 755.0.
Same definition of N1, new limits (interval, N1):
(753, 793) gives 791.0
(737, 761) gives 759.0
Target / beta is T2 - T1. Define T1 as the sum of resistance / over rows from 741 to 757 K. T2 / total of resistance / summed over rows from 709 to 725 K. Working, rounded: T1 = 46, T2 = 25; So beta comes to -21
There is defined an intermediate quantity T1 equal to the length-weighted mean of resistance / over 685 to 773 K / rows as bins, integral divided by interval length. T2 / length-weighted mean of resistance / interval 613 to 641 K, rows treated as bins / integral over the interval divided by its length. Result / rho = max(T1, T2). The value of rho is 9.7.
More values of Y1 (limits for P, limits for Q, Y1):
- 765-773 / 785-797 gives 1.4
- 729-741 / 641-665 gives 1.0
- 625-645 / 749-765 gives 1.0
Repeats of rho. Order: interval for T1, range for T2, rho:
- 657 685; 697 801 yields 10.0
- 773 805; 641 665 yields 12.1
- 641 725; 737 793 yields 11.7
